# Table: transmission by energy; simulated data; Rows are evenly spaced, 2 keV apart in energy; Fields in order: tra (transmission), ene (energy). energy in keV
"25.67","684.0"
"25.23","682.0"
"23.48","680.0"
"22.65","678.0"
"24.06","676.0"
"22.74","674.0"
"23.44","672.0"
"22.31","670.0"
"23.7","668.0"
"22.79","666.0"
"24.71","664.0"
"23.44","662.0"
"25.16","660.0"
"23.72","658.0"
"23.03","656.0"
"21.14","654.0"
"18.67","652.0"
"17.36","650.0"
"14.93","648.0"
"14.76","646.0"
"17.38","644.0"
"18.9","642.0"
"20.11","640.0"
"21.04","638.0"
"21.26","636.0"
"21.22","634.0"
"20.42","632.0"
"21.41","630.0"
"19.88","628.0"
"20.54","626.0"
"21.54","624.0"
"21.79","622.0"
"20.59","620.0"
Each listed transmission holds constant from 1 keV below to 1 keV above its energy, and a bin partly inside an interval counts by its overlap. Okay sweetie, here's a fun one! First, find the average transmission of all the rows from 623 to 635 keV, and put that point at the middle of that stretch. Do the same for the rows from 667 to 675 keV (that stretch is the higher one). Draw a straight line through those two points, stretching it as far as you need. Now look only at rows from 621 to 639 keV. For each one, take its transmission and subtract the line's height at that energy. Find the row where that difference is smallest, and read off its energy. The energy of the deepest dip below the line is 628.0 keV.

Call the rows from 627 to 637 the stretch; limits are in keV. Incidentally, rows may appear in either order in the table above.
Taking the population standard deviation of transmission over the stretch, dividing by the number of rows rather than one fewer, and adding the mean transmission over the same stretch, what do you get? 21.4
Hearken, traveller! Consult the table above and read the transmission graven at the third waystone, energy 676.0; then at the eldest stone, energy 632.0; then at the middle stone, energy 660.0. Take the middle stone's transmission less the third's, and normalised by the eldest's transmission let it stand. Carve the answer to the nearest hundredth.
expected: 0.05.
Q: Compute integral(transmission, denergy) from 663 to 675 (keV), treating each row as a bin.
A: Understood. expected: 279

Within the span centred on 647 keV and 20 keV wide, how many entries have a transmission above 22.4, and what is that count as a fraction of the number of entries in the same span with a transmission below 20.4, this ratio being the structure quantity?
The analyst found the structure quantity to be 0.14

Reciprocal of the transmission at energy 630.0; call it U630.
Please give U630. 0.0467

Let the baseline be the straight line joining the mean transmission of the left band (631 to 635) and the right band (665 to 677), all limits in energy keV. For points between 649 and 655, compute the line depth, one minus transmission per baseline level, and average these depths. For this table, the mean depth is 0.13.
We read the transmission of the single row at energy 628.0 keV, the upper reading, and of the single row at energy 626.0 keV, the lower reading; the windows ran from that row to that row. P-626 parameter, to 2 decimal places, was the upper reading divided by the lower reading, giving 0.97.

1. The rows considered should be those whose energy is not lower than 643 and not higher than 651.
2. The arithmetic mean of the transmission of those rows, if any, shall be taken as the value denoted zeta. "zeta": 16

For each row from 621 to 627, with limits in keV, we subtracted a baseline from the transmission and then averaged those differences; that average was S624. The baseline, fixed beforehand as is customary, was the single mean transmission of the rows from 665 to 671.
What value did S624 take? -1.6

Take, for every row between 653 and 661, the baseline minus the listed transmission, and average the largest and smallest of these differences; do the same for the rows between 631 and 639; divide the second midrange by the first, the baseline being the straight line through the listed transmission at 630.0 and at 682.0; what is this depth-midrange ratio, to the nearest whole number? 3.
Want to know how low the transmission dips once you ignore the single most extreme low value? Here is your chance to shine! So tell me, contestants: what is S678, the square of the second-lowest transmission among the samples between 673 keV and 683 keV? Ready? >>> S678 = 517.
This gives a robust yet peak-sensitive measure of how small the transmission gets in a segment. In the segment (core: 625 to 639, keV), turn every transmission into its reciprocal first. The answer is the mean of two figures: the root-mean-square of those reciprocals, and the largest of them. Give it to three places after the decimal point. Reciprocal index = 0.049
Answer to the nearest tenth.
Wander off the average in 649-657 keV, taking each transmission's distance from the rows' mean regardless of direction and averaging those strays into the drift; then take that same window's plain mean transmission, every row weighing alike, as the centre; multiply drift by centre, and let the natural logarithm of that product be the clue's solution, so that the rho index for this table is 3.7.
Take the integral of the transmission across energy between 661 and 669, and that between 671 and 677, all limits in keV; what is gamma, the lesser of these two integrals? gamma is 140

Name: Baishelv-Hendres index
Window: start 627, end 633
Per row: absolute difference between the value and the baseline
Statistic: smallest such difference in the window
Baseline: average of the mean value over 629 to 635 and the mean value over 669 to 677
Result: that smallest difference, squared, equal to 0.45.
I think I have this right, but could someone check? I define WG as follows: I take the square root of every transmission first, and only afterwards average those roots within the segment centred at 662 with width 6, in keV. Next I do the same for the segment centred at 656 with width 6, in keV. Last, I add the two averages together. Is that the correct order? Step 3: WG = 9.7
